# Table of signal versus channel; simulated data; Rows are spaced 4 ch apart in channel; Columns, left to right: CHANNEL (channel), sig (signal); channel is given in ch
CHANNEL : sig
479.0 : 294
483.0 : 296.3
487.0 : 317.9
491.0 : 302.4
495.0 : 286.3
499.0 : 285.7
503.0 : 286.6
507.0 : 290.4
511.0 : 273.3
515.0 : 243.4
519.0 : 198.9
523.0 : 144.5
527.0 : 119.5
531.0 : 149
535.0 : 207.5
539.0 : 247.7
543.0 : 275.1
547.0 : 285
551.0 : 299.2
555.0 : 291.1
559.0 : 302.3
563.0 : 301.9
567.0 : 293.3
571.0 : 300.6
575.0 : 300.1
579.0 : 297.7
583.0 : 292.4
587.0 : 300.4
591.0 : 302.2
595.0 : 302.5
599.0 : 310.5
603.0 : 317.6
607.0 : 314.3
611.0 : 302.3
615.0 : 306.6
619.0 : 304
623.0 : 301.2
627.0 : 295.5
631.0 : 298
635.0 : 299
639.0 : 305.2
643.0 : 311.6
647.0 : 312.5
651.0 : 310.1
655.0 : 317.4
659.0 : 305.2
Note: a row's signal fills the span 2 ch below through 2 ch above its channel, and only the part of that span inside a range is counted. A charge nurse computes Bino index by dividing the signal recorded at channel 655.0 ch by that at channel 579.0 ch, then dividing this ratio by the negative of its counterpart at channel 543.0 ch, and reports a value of -0.0039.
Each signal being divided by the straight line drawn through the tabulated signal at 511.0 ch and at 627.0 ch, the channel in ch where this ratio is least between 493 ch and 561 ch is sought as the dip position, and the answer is 527.0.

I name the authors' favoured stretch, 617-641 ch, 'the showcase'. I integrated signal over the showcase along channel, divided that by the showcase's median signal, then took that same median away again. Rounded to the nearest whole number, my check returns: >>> -276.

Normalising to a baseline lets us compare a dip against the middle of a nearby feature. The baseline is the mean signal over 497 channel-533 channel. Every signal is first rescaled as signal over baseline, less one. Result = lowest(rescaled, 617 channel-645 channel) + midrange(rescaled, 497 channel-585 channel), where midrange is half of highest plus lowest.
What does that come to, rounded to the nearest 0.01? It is 0.29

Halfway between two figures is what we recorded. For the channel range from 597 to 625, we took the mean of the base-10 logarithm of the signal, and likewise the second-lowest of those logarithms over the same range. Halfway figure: 2.48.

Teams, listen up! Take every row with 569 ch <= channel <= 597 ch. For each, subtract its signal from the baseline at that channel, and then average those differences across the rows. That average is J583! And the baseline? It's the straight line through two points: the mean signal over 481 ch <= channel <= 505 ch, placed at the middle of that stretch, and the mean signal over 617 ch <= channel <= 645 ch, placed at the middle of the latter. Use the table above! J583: 0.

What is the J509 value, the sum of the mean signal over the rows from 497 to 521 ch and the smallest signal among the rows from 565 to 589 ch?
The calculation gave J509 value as 555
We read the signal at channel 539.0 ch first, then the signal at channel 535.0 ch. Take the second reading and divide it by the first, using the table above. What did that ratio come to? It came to 0.84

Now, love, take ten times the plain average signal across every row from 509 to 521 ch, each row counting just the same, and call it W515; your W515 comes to 2385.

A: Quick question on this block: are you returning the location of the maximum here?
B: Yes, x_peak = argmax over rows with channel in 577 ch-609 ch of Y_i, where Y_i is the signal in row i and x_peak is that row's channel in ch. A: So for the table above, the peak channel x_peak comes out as 603.0 ch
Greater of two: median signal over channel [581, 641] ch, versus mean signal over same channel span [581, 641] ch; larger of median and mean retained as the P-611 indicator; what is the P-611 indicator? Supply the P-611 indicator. 303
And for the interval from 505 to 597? 291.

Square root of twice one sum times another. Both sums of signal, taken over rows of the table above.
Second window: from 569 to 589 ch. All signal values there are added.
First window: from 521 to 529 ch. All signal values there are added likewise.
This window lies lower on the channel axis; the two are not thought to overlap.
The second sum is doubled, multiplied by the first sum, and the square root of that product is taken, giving 887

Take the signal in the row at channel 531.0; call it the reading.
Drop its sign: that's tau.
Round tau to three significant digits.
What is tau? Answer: 149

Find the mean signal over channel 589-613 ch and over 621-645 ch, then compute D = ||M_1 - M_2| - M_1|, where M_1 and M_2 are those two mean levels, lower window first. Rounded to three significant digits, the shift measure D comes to 302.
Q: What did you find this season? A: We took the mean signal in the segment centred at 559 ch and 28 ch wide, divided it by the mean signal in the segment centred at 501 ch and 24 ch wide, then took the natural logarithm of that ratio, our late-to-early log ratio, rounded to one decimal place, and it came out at 0.0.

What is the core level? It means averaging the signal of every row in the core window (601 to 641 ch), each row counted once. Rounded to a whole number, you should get 304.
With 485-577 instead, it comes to 261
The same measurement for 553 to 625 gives 302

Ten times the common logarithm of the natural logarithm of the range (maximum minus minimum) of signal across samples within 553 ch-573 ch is 3.8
